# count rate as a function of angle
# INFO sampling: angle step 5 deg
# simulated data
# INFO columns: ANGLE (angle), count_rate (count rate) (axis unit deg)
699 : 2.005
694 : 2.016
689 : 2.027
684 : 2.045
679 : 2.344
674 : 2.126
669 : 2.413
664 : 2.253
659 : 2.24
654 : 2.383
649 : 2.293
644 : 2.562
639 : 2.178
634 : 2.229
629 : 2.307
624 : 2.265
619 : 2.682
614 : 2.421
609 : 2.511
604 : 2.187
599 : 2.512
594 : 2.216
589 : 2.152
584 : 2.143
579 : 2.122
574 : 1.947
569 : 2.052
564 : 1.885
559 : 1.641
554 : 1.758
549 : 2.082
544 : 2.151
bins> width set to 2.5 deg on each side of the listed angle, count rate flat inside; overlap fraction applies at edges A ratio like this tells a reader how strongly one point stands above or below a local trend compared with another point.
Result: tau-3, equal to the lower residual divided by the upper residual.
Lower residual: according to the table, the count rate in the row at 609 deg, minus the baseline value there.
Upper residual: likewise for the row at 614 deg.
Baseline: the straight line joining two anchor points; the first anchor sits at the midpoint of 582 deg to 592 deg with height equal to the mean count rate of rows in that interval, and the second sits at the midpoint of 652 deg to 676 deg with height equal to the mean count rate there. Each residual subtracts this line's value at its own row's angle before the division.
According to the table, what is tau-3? 1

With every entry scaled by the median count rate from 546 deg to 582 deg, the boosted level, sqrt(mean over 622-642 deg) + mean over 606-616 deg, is 2.34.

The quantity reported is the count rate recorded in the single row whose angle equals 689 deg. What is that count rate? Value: 2.027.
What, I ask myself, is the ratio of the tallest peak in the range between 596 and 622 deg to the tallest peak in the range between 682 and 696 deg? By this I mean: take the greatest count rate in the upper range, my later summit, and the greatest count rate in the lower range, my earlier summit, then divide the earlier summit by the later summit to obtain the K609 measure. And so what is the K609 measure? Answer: 1.31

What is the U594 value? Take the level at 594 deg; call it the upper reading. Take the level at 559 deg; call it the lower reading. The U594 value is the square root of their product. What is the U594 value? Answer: 1.91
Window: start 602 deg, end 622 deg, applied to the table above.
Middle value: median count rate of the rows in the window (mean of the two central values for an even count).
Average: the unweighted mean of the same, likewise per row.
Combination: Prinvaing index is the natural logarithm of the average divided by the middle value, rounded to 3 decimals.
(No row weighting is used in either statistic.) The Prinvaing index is -0.006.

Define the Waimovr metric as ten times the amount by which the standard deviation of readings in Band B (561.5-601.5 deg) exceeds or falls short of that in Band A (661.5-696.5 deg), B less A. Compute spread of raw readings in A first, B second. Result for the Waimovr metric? 0.3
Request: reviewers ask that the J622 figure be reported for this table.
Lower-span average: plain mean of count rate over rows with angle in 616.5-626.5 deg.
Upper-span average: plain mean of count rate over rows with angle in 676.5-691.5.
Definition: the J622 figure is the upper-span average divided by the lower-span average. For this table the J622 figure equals 0.86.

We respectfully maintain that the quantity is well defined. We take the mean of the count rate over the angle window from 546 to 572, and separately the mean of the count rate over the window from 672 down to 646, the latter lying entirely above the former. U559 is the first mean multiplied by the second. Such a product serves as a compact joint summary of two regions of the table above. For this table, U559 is 4.4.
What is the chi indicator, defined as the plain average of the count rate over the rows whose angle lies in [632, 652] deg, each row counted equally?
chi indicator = 2.32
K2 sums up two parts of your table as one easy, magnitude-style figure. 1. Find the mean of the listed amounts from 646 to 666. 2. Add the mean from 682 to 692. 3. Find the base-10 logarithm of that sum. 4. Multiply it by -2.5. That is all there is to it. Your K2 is -1.59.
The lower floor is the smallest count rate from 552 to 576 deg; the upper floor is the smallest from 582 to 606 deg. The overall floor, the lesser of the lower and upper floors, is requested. 1.64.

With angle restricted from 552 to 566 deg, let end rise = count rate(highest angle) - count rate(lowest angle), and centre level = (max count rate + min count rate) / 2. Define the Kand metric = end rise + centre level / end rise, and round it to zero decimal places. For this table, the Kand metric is 14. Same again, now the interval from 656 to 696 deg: -10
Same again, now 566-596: 13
